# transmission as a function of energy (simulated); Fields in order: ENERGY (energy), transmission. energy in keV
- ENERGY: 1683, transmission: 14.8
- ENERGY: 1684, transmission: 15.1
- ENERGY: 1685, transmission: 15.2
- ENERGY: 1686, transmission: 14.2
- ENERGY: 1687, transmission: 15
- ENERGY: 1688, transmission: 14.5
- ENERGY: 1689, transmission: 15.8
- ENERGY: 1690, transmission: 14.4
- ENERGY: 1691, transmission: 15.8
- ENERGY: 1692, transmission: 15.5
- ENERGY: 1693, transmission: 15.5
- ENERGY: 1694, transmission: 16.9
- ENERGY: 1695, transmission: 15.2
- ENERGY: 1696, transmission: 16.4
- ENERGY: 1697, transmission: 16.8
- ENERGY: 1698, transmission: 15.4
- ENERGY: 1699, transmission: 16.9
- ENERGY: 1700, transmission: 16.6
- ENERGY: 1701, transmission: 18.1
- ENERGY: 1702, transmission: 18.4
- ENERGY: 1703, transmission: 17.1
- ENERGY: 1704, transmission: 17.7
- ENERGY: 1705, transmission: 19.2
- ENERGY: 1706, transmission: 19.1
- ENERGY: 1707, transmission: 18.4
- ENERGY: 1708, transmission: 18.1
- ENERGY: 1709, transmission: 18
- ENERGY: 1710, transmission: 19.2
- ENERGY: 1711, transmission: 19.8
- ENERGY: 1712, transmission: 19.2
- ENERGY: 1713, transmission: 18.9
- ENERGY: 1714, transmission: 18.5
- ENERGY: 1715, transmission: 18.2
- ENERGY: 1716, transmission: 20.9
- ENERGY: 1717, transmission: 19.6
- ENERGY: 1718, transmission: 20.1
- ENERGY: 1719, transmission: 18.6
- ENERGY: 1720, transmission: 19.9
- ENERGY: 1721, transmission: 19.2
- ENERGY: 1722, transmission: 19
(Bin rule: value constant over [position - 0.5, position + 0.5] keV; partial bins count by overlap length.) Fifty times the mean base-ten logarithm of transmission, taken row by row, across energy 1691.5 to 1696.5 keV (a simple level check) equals 60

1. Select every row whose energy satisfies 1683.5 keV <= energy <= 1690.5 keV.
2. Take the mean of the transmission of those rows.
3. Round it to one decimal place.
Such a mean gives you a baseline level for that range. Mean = 14.9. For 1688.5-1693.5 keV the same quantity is 15.4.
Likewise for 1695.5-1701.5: 16.7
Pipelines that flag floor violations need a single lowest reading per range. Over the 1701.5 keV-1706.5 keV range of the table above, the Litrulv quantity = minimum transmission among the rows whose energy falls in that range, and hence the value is 17.1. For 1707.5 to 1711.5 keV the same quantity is 18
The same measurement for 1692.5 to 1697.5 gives 15.2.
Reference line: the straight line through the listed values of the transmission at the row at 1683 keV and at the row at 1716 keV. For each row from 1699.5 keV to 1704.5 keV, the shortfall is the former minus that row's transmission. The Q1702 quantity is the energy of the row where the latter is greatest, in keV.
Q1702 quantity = 1703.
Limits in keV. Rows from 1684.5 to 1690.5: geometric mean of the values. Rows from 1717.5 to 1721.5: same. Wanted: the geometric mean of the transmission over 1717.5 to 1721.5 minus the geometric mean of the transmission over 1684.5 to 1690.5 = 4.6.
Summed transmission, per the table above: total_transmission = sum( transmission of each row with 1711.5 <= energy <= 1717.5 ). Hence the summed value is 115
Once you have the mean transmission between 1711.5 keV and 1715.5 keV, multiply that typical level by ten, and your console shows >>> 187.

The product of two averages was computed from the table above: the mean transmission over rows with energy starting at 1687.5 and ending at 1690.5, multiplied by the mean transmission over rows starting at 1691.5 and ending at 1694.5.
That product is 238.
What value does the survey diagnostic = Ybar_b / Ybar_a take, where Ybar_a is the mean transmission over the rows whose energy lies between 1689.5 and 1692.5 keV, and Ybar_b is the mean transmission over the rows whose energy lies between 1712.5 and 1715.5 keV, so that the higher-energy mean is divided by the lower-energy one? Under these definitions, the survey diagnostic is 1.22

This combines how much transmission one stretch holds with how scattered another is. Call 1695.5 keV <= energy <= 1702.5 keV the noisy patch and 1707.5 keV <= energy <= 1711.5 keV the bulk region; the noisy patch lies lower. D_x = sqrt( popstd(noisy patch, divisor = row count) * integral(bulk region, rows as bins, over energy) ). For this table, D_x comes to 8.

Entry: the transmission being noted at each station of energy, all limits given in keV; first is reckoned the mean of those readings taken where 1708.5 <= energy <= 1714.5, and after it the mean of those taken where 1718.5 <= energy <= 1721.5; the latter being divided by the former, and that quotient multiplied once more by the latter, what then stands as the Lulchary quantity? 19.5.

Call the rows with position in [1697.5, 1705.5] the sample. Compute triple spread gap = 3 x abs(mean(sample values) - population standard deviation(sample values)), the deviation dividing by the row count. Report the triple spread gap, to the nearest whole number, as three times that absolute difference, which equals 49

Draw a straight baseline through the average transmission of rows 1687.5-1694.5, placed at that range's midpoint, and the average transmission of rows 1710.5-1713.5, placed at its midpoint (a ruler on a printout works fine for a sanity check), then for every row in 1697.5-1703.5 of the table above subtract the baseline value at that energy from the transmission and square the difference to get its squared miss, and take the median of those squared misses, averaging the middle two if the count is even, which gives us 0.48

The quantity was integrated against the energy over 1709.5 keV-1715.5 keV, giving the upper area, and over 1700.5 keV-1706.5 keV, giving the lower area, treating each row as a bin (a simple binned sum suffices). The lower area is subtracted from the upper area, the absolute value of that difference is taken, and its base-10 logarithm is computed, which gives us 0.62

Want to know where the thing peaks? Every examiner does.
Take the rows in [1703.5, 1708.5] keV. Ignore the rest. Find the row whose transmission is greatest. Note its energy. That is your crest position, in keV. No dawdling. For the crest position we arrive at 1705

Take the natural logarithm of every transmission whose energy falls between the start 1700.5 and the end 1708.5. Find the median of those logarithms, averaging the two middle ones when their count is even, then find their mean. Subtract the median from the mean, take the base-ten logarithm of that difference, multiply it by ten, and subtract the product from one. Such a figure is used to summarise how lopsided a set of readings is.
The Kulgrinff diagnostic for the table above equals 41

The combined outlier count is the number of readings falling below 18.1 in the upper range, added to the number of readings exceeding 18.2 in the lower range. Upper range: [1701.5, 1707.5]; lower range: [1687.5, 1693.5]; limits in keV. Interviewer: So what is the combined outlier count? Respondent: 2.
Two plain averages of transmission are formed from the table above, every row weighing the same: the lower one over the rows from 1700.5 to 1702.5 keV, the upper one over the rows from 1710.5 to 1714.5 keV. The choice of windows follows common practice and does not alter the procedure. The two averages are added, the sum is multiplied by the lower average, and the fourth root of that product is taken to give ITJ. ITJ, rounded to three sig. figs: 5.11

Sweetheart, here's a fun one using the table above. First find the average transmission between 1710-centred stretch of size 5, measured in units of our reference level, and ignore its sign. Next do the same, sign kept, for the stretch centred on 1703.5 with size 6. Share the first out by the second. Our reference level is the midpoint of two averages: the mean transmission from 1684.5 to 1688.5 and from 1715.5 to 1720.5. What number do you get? 1.03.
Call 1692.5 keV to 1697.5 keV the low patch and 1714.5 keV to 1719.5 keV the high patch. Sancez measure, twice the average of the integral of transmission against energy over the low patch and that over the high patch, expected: 178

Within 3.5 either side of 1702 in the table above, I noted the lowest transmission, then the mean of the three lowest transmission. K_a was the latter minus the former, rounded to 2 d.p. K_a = 0.27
